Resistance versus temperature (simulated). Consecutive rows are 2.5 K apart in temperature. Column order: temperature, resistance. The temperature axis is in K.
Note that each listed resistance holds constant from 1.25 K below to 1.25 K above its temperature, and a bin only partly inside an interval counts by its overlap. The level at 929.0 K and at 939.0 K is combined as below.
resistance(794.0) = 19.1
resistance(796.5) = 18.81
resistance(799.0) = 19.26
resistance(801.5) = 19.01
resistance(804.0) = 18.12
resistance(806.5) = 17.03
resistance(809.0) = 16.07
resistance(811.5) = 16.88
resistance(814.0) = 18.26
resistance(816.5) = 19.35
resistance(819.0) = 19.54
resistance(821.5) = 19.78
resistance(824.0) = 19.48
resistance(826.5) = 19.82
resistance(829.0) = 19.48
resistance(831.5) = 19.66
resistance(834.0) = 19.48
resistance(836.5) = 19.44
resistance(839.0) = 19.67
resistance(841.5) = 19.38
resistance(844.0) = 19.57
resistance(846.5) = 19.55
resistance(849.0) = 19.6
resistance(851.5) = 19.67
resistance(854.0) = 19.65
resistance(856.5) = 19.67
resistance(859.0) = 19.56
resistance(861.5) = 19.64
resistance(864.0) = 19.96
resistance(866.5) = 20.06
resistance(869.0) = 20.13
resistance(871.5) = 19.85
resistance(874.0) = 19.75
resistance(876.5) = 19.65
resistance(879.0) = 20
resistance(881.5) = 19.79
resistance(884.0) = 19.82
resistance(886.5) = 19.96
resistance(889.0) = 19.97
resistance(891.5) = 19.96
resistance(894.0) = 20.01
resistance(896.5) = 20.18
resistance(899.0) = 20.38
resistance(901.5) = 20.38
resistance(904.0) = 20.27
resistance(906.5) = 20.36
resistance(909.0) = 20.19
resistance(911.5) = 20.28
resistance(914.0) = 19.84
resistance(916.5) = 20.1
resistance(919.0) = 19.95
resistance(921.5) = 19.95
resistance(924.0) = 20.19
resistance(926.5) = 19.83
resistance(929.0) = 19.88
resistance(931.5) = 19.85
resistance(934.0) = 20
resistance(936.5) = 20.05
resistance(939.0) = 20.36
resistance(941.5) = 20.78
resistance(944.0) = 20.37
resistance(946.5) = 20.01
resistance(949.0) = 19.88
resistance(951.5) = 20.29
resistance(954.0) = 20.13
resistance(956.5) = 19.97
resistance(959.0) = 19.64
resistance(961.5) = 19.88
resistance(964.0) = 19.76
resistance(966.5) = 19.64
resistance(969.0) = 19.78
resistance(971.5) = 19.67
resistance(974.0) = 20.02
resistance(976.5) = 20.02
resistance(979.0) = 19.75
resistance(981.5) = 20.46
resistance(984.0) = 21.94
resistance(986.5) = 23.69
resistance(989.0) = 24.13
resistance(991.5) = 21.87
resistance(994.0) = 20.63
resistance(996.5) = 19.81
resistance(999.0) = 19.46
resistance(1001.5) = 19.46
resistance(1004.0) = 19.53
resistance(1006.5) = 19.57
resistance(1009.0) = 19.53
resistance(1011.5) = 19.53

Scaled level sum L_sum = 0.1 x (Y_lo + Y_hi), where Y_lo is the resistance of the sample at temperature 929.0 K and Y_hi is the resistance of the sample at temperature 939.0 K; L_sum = 4.02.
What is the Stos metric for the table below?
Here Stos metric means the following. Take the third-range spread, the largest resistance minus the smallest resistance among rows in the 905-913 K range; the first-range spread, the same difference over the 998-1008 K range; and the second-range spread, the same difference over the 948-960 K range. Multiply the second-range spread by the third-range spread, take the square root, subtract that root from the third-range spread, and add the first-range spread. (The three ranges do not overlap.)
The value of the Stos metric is -0.05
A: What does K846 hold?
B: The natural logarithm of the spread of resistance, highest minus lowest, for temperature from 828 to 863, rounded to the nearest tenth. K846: -1.2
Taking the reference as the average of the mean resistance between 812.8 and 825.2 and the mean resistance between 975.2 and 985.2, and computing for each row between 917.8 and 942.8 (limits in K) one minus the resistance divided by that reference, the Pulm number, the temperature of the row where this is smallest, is 941.5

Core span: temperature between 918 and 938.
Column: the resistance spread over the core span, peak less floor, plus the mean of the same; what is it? 20.3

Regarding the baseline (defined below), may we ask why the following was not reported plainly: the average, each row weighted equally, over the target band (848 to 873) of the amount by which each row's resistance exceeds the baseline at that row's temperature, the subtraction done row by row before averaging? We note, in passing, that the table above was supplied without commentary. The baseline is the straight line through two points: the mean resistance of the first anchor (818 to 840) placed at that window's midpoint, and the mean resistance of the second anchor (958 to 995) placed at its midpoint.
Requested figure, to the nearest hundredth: -0.06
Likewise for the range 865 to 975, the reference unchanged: -0.28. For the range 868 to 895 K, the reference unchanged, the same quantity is -0.10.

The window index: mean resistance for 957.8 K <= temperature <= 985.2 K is 20.05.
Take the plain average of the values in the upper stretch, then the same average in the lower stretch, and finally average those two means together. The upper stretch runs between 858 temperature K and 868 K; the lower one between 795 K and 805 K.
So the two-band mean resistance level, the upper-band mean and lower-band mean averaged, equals 19.3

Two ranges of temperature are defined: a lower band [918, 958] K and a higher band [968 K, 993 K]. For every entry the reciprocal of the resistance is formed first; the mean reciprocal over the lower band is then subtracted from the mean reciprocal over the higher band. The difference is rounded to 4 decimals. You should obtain -0.0022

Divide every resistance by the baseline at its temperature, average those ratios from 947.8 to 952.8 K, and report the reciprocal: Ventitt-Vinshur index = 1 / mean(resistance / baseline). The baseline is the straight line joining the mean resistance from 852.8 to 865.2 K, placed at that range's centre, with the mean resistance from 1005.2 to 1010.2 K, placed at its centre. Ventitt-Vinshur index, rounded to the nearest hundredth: 0.98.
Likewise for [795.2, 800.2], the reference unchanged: 1.04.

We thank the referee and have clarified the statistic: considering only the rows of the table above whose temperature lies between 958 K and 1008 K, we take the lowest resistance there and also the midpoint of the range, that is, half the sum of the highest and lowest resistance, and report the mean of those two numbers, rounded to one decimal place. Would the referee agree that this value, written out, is 20.6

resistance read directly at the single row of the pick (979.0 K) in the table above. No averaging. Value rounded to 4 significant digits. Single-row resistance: 19.75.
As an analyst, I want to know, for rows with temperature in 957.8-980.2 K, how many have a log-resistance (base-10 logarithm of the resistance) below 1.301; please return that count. 7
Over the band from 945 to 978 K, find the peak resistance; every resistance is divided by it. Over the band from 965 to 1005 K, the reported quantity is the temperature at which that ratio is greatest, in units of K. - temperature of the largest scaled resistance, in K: 989.0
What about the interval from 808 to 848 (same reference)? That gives 826.5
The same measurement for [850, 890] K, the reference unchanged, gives 869.0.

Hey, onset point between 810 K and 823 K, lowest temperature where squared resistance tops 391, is 821.5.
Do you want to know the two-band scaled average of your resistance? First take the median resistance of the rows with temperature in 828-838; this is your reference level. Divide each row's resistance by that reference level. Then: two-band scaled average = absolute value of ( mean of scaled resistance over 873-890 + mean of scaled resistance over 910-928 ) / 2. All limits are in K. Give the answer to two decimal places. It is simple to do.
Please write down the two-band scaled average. 1.02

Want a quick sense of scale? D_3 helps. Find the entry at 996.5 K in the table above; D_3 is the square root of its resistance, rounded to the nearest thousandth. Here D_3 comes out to 4.451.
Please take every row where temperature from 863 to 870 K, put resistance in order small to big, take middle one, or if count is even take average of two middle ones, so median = 20.1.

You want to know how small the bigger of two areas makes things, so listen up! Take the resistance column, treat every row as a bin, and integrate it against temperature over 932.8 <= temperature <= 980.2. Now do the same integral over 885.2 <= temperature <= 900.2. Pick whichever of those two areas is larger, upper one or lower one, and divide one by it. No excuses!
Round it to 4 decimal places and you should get 0.0011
